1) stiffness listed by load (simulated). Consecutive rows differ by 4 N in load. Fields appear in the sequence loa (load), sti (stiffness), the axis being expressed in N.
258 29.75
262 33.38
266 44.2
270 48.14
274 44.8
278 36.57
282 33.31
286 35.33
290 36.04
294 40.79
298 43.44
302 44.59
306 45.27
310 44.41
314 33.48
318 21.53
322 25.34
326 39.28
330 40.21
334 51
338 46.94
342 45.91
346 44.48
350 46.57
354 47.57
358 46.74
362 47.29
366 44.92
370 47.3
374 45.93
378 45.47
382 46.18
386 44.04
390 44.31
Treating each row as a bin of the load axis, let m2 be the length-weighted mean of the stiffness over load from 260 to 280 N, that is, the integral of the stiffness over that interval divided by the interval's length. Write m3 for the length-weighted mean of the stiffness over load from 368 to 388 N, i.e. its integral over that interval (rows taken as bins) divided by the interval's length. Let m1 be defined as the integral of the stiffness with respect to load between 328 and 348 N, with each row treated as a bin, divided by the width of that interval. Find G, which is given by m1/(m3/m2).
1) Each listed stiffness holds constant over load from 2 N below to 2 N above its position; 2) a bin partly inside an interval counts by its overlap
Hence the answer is 41.3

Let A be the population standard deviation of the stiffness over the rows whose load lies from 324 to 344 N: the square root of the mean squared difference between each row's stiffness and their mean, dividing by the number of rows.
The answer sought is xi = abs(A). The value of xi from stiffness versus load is 4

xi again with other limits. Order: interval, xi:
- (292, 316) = 4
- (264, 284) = 6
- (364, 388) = 1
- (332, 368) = 2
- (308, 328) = 8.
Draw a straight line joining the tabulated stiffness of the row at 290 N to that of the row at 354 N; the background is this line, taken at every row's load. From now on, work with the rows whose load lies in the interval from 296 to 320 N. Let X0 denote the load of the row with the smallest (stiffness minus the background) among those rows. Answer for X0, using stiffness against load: 318 N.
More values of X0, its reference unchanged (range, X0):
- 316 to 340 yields 318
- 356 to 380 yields 378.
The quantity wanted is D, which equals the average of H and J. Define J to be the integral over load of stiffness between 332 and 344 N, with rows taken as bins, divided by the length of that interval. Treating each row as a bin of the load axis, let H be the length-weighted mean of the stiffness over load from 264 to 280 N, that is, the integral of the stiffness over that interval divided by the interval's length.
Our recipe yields 46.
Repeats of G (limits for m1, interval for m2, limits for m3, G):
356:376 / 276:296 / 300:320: 44.7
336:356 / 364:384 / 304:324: 62.6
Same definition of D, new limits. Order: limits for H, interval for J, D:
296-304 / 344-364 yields 45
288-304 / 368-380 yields 44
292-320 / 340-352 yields 42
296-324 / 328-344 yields 41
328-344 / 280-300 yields 42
